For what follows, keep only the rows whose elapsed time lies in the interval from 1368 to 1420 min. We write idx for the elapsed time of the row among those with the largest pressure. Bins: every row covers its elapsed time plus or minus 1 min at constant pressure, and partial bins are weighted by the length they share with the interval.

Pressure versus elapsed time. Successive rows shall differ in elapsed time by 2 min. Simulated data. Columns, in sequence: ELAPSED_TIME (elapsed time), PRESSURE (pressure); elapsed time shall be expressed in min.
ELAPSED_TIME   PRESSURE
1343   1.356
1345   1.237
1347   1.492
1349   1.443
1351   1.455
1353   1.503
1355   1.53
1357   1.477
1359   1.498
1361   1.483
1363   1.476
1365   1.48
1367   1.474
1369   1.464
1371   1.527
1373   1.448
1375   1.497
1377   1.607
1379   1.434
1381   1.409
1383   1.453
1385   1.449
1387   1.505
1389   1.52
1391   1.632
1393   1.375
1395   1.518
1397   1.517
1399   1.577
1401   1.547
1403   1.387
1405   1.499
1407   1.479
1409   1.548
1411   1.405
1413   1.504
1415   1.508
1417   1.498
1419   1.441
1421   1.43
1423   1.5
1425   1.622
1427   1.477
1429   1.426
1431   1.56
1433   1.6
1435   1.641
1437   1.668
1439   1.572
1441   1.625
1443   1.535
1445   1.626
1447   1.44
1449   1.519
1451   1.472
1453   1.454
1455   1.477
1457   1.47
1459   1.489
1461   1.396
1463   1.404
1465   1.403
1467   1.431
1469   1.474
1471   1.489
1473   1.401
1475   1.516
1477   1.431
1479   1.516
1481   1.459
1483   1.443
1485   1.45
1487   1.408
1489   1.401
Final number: 1391 min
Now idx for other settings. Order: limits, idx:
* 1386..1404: 1391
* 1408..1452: 1437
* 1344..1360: 1355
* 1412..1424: 1415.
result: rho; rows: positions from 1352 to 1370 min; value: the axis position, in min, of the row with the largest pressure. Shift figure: 1355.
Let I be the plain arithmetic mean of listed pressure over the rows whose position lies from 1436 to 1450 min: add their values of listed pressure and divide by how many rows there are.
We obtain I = 1.57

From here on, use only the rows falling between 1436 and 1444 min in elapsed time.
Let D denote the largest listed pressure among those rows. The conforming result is 1.668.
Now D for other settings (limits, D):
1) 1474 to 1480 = 1.516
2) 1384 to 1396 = 1.632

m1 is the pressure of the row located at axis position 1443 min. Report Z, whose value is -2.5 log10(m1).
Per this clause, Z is -0.47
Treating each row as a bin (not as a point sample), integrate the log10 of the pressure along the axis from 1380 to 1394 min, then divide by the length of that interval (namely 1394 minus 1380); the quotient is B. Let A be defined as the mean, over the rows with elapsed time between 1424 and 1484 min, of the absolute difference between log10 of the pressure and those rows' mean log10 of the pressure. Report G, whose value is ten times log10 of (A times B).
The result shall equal -25.0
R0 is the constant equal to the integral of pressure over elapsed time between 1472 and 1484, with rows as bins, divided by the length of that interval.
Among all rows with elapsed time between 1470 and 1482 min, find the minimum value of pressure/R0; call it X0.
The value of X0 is 0.96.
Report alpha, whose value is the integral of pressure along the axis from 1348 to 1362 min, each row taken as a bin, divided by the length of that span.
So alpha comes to 1.48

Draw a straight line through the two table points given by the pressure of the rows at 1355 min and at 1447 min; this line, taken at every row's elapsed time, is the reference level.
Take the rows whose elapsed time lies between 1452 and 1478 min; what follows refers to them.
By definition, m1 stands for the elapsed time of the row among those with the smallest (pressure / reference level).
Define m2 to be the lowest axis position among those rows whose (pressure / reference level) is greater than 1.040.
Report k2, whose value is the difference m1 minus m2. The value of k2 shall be 2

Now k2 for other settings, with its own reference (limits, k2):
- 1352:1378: -4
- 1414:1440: -4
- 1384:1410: 2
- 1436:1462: 24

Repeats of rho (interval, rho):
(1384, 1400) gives 1391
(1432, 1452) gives 1437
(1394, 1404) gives 1399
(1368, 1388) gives 1377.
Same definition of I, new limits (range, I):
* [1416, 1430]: 1.48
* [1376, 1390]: 1.48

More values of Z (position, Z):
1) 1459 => -0.43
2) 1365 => -0.43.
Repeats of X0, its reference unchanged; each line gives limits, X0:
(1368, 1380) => 0.98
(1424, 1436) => 0.98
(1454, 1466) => 0.96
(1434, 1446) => 1.05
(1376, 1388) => 0.96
